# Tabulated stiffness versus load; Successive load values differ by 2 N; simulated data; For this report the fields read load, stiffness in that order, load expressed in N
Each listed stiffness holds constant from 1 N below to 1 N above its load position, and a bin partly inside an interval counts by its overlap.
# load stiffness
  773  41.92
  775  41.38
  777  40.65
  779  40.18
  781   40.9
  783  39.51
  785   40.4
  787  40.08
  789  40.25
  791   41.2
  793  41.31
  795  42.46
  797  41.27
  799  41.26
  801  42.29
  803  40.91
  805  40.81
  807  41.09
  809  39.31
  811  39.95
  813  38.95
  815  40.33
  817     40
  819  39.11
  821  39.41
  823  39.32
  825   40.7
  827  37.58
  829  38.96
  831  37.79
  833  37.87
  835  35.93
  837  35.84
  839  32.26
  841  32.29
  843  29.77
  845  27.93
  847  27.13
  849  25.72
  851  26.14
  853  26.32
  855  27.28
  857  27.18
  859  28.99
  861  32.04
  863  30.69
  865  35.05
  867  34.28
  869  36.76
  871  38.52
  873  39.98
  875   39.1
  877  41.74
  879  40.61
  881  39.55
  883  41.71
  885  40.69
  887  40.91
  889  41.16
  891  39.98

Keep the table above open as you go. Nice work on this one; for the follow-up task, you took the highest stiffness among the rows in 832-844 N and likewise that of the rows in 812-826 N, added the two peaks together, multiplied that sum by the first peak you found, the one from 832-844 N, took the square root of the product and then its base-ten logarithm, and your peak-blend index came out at 1.74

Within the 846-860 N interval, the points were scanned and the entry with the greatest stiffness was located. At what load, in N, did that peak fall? 859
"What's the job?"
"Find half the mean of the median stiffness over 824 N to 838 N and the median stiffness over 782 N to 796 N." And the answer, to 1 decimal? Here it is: 19.5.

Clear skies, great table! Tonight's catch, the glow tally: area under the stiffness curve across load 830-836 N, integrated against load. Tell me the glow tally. 223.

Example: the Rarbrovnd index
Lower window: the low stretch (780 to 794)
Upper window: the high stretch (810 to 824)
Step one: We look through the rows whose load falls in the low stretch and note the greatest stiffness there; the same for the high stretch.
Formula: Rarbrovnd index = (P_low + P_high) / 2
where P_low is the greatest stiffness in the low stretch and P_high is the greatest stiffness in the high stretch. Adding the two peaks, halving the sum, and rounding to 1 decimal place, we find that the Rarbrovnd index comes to 40.8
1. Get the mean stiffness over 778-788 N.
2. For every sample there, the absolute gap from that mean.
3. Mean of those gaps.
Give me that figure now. 0.35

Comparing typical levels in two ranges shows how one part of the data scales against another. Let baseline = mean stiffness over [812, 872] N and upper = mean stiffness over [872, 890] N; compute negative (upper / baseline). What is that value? -1.19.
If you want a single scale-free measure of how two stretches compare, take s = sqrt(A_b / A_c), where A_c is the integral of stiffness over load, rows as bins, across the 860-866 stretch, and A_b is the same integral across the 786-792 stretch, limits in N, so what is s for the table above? 1.1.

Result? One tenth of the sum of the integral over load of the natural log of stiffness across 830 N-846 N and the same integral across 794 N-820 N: 15.2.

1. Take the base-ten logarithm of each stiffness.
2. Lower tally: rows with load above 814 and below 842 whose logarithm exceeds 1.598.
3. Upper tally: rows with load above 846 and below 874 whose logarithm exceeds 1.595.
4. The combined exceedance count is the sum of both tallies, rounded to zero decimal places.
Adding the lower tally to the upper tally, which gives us 4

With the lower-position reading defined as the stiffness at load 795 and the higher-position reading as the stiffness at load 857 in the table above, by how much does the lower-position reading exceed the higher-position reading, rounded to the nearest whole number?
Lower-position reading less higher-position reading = 15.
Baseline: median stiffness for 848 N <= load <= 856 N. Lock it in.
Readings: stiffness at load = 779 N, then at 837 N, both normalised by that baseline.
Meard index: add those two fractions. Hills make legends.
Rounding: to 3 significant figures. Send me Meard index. 2.90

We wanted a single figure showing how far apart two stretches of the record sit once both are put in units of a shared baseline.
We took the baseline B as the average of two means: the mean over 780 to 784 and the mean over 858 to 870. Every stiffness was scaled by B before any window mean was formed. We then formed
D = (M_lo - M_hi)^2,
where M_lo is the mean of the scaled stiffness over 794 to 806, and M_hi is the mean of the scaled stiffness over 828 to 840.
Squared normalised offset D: 0.019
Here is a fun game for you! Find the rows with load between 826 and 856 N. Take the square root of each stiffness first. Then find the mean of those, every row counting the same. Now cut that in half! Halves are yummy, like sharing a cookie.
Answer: 2.82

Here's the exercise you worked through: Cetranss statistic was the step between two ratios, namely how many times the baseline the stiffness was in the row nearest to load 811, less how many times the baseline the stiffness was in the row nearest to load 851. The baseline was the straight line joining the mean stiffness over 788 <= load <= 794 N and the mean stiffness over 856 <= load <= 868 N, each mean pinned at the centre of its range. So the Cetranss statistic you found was 0.25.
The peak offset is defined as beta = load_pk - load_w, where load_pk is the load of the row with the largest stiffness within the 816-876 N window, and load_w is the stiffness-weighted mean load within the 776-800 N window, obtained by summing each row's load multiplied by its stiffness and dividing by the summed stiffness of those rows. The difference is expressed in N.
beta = 36.9 N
